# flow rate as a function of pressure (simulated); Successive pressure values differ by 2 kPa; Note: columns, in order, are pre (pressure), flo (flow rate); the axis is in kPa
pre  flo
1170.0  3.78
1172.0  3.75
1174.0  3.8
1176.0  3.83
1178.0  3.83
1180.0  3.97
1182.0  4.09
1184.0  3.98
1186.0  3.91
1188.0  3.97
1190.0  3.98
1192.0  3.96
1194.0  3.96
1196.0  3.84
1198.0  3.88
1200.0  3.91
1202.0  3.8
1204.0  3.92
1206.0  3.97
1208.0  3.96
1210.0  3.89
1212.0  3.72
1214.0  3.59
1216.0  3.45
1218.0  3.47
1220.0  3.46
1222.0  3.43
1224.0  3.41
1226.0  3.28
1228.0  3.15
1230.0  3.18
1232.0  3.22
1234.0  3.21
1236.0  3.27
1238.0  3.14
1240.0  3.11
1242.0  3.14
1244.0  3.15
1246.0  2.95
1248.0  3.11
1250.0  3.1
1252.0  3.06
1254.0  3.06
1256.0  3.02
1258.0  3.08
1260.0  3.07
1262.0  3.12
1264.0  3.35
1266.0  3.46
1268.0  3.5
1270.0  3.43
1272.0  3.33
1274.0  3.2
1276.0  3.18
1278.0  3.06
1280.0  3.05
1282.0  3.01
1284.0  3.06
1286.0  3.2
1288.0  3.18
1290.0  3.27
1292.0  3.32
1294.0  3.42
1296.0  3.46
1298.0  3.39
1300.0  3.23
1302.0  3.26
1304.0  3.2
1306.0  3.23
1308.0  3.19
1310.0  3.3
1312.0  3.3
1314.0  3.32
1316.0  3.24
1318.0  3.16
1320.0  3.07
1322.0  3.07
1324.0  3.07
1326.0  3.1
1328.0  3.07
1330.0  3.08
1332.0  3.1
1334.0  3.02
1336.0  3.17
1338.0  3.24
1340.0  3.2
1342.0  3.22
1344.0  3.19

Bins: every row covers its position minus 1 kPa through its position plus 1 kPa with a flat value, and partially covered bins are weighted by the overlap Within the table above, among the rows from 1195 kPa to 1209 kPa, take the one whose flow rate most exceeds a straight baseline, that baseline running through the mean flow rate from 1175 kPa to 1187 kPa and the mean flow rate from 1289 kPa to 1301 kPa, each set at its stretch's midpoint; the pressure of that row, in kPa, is 1208.0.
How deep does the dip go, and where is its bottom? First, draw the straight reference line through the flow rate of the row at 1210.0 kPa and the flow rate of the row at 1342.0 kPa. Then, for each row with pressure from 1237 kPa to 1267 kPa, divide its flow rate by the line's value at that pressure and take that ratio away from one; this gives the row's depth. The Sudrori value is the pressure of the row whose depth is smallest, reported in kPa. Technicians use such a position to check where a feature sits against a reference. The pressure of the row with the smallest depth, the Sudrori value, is 1266.0 kPa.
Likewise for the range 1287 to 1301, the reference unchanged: 1296.0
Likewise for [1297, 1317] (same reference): 1314.0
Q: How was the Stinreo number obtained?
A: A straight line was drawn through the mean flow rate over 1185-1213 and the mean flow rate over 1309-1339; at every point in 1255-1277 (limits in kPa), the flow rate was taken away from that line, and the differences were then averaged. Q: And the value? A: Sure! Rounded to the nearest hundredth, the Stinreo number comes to 0.25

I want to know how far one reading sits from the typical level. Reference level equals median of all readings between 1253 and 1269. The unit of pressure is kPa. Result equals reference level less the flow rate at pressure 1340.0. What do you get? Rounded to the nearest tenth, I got -0.1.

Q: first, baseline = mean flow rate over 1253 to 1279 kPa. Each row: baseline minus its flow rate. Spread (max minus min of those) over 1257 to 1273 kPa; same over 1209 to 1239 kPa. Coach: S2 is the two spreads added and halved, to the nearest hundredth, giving 0.59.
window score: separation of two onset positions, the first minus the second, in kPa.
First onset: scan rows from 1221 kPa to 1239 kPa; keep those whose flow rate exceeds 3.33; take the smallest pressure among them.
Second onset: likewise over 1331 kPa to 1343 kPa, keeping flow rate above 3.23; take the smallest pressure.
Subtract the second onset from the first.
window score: -116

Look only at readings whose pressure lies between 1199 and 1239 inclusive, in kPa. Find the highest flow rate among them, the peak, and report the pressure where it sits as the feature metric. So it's 1206.0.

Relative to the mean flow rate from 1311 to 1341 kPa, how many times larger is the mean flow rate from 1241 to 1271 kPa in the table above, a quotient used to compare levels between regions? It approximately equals 1.01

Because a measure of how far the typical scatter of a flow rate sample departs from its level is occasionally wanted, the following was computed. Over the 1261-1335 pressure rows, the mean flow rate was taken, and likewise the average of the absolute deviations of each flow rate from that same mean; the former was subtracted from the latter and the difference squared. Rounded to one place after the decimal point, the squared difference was 9.6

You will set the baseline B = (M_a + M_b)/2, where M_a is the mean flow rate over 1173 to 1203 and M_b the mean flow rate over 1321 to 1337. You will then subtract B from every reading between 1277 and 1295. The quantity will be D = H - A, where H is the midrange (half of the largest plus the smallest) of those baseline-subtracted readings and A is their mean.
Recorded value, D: 0.04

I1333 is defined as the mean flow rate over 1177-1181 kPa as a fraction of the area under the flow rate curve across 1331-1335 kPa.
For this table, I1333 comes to 0.32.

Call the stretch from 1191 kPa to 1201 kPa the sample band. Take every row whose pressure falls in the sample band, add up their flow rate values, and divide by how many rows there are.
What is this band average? 3.9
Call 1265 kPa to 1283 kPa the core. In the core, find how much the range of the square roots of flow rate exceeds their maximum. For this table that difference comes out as -1.73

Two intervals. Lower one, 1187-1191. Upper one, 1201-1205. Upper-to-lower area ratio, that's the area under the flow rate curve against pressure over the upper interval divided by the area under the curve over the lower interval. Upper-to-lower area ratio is 0.97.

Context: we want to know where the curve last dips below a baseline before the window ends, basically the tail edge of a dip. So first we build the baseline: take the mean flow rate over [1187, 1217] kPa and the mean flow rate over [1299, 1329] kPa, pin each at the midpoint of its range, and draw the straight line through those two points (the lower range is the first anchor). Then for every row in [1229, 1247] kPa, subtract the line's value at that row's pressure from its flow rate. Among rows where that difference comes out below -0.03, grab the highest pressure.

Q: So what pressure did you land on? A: 1246.0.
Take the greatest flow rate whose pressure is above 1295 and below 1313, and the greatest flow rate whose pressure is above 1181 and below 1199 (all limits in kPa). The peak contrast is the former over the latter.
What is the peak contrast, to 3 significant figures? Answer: 0.846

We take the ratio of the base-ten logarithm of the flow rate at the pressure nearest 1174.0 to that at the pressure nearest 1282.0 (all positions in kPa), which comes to 1.21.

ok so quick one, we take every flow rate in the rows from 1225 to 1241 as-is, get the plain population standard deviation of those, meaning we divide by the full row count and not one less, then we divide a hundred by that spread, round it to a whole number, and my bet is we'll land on 1747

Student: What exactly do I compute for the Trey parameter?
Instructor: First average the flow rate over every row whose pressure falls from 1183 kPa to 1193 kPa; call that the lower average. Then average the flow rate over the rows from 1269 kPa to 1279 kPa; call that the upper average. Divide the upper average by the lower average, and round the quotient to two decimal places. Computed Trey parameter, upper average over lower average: 0.82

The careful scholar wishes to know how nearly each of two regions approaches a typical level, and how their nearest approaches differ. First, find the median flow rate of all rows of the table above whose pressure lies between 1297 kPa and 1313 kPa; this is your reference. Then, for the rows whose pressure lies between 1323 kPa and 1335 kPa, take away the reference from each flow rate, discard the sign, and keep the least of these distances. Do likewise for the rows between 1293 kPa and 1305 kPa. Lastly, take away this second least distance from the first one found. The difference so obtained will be 0.13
